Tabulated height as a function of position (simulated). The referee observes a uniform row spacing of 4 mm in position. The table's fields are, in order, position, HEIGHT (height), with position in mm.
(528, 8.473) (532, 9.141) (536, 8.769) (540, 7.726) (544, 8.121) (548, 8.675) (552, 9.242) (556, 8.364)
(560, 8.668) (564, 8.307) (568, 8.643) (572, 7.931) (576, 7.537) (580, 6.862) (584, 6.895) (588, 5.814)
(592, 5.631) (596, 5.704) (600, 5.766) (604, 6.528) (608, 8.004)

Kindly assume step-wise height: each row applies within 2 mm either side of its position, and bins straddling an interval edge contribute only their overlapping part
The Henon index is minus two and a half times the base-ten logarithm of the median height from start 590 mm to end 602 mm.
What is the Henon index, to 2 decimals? -1.89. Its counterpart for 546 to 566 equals -2.34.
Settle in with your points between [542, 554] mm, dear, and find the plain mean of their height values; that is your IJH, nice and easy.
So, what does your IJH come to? 8.68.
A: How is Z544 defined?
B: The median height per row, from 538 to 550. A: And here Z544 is 8.1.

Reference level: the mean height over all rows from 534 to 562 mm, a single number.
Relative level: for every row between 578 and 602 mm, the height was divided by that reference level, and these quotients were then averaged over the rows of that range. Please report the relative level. 0.72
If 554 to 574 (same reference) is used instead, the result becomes 0.99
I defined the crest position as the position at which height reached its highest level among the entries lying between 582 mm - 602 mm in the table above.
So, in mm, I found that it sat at 584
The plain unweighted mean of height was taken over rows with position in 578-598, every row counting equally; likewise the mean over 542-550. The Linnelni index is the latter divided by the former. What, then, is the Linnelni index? 1.36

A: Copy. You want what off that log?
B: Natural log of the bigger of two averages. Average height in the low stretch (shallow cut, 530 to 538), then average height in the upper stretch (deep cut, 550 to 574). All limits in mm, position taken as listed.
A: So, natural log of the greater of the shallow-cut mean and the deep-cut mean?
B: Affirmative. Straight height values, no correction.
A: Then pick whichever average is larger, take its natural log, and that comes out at 2.192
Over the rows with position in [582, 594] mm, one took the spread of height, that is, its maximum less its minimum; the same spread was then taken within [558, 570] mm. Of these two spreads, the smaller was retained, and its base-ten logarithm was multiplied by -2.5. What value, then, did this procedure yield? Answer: 1.1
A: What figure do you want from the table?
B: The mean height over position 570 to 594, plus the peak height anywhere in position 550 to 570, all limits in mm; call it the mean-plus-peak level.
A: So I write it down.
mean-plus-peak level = 16.0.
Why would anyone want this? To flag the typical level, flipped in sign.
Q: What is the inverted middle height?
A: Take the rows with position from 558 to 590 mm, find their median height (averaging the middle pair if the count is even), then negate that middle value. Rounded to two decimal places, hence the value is -7.73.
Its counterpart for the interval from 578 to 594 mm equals -6.34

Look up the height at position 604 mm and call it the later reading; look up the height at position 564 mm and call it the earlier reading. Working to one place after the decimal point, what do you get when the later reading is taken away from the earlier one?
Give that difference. 1.8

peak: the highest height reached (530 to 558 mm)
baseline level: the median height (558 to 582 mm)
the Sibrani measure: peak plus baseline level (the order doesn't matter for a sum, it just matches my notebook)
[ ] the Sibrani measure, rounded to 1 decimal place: 17.4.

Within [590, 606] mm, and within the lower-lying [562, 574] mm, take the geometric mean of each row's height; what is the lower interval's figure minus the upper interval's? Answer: 2.4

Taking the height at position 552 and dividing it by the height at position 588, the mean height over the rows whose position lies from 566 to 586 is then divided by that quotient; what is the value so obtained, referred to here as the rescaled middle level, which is 4.8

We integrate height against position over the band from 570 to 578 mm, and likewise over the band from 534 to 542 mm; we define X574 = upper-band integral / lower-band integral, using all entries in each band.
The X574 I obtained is 0.94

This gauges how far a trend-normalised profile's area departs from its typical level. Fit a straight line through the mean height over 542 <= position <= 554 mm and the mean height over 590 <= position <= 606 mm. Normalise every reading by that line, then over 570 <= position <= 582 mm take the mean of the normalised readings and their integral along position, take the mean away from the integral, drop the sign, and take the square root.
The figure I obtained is 3.39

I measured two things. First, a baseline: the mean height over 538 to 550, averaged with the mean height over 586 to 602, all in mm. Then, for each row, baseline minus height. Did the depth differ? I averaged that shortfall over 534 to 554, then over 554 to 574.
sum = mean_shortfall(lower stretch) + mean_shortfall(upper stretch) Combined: -3.0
